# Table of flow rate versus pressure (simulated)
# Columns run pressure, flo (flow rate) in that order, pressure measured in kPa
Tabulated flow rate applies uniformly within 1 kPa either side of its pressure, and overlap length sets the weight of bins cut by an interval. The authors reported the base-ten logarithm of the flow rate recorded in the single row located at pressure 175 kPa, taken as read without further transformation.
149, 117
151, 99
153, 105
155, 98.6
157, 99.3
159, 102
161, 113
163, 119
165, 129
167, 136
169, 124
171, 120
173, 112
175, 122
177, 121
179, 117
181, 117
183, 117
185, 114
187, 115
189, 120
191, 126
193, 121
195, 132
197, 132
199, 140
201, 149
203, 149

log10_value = 2.086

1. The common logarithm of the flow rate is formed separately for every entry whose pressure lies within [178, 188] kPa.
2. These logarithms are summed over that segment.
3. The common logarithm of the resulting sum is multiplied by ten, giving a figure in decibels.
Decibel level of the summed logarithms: 10.1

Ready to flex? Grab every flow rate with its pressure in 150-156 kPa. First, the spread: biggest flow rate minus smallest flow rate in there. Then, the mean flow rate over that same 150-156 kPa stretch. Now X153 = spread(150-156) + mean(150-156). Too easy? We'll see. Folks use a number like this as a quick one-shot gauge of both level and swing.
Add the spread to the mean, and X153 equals 107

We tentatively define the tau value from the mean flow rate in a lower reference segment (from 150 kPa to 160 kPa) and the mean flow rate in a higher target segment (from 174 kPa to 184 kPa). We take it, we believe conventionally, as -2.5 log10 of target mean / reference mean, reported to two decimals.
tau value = -0.18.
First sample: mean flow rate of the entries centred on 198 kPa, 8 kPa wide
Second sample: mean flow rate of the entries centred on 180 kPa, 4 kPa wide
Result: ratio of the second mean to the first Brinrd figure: 0.85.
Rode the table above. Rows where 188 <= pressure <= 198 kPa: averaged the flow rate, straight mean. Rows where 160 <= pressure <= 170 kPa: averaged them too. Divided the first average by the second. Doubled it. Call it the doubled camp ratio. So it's 2.03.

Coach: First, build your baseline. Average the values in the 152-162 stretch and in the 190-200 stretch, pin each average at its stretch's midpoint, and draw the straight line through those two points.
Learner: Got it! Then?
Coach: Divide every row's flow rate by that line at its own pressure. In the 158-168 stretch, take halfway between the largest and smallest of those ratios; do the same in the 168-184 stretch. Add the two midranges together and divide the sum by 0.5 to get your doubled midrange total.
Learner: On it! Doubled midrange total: 4.27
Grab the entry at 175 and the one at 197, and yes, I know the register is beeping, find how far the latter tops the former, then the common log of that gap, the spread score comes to 1.00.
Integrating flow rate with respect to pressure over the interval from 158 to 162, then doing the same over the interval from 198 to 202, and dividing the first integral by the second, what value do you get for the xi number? 0.74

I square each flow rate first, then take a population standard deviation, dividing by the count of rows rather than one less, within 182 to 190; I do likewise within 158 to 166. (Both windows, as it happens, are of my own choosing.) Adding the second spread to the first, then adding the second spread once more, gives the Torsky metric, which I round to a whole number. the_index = 5056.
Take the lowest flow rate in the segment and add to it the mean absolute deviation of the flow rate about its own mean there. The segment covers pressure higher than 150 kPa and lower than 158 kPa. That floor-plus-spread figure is 101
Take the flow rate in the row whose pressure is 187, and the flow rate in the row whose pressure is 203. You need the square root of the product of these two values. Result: 131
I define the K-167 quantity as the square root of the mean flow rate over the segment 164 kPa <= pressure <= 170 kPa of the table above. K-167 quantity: 11.4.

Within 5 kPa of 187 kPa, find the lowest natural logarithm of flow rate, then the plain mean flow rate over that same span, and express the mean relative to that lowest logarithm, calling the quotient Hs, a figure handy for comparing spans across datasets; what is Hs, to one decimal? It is 25.0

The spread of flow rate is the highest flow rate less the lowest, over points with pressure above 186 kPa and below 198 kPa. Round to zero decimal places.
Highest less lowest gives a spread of 17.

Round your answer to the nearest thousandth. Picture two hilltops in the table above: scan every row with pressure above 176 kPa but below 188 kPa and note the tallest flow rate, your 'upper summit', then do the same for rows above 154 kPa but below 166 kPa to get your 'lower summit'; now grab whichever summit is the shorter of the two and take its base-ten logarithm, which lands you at 2.083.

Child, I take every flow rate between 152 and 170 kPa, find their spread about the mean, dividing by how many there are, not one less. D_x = 13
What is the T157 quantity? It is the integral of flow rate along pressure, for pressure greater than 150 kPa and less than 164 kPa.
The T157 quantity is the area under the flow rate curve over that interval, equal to 1472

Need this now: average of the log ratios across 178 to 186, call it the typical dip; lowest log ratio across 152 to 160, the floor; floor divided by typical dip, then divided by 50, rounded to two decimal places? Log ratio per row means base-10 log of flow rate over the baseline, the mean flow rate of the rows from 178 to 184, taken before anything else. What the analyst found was 0.53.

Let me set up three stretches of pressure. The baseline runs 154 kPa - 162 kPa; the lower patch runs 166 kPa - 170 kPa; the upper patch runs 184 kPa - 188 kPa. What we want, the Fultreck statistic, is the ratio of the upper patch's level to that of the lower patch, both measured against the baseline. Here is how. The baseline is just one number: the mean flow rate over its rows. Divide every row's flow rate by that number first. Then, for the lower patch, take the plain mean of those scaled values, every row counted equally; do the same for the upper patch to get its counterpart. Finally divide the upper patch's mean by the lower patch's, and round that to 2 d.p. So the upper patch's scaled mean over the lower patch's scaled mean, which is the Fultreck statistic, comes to 0.88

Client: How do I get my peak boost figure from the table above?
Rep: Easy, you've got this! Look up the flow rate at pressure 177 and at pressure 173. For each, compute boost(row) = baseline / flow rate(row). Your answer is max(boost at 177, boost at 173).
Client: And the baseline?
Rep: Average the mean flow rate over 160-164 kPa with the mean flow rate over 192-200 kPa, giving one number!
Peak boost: 1.10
